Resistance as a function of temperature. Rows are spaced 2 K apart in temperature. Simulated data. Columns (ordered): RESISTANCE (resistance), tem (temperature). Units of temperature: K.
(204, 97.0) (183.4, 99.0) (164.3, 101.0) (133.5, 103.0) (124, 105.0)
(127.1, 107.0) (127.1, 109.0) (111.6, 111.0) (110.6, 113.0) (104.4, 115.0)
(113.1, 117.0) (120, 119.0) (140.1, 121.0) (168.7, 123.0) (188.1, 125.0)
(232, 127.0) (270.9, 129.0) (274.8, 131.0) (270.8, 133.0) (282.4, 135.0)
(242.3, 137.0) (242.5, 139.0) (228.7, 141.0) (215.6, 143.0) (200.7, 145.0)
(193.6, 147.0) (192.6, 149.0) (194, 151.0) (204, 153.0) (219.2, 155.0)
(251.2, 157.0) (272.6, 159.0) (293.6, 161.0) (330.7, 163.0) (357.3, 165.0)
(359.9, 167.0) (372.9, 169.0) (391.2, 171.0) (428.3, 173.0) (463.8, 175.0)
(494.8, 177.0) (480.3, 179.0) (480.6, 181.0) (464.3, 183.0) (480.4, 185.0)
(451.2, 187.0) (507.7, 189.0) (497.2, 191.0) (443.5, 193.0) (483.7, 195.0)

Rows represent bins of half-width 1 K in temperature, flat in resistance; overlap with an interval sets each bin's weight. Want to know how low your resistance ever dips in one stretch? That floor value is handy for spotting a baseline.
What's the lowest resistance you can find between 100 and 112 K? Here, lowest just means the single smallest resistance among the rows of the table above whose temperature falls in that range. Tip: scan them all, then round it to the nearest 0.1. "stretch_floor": 111.6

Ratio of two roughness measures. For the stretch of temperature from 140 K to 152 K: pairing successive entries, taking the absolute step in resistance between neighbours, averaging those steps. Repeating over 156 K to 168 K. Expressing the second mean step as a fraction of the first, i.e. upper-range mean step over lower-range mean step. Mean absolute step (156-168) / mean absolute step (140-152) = 2.9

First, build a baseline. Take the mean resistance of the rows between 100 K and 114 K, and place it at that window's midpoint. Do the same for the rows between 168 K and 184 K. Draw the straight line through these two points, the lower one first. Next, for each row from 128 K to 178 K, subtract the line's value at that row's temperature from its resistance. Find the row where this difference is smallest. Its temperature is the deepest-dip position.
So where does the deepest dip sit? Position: 151.0 K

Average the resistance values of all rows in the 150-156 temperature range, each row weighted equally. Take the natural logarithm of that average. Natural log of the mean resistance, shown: 5.33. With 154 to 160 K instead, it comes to 5.51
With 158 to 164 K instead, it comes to 5.70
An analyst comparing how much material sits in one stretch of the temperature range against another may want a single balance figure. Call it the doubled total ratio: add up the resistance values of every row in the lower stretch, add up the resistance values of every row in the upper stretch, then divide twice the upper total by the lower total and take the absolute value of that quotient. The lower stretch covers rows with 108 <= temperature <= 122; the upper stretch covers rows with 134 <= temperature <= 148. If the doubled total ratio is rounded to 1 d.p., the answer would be 3.9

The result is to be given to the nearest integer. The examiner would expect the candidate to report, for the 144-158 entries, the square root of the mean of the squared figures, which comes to 209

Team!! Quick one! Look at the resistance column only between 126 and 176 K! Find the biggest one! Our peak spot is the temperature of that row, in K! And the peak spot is 175.0 K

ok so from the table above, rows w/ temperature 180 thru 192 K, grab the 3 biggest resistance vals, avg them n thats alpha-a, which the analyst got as 495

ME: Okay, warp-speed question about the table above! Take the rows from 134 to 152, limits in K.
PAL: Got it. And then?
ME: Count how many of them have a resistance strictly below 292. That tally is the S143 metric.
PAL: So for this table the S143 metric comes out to 9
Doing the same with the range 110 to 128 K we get 9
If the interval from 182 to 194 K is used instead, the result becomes 0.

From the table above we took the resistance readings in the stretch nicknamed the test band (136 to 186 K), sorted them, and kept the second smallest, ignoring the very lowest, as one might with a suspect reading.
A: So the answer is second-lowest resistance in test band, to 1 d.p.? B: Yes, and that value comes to 193.6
